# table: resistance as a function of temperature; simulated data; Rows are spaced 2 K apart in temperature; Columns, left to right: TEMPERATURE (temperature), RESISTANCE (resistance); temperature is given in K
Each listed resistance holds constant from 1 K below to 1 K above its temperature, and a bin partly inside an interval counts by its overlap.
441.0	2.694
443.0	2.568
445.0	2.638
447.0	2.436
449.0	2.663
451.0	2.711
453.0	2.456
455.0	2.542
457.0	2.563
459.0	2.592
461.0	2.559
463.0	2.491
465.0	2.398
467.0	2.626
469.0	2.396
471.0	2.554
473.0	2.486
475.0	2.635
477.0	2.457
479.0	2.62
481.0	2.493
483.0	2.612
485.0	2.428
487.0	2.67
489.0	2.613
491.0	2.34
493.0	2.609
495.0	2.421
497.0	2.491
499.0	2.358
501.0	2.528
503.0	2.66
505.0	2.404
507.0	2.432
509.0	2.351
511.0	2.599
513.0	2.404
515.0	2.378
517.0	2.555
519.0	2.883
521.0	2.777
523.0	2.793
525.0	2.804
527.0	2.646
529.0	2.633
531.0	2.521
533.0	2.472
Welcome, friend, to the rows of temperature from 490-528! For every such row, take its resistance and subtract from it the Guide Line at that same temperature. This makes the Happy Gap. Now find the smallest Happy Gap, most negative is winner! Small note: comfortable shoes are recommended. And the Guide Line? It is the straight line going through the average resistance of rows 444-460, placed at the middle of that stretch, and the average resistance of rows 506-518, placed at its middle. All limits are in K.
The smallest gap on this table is -0.156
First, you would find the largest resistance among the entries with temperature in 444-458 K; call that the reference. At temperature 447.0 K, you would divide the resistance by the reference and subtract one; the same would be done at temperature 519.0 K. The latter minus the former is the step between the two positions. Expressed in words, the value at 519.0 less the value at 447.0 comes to 0.16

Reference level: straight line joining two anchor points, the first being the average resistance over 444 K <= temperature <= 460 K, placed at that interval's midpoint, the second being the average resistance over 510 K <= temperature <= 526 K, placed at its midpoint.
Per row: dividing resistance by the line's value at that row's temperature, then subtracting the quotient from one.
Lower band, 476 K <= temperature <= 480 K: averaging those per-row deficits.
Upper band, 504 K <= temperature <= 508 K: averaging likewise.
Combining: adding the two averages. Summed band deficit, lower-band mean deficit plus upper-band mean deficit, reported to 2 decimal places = 0.11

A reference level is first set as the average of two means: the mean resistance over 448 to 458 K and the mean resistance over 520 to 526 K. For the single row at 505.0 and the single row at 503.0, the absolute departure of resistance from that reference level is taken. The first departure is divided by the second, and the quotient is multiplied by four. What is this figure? 39.1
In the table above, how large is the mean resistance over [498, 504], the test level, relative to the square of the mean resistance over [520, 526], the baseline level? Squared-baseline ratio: 0.32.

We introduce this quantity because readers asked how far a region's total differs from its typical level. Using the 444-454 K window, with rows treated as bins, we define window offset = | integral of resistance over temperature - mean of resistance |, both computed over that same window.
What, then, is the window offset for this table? 23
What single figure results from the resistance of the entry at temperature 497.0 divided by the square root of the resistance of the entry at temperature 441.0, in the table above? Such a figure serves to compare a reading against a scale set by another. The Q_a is 1.52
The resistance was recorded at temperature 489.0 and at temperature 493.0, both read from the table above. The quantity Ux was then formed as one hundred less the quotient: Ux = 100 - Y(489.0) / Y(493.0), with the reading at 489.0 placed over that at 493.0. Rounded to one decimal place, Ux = 99.0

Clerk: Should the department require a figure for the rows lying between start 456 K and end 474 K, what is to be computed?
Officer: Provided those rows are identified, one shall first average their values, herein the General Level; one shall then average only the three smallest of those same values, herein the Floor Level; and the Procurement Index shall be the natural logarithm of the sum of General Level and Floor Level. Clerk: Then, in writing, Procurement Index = 1.60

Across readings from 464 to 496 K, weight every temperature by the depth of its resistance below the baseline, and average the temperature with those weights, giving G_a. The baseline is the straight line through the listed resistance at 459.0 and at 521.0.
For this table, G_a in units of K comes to 481.6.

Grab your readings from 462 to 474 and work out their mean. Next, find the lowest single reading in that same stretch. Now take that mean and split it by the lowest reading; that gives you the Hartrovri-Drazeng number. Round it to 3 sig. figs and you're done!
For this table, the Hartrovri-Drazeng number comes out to 1.04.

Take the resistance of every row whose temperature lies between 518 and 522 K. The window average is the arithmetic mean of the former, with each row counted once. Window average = 2.83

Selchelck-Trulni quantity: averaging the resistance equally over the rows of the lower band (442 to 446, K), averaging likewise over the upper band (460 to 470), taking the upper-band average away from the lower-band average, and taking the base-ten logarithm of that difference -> -0.96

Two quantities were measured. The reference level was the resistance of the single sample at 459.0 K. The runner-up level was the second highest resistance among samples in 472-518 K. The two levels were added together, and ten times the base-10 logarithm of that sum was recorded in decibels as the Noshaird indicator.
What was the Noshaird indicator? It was 7.20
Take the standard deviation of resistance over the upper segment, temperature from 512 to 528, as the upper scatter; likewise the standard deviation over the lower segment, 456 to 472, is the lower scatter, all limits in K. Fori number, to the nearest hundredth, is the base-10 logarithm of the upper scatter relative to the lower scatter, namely 0.35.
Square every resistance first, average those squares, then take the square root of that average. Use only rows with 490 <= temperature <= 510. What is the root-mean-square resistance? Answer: 2.46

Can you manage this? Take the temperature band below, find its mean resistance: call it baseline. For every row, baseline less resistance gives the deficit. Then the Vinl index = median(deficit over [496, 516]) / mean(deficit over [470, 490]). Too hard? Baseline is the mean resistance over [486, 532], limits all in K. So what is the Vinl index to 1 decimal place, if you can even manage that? 51.2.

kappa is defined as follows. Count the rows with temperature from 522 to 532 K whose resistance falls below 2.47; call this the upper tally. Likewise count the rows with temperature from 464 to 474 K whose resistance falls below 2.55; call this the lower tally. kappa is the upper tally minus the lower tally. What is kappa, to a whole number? -3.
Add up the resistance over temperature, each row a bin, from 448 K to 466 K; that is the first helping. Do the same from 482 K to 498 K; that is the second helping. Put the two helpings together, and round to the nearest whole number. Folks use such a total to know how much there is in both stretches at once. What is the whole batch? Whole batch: 86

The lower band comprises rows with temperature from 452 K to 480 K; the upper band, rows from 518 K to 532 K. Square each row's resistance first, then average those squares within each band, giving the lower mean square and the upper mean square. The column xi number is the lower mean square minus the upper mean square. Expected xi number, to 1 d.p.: -1.0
